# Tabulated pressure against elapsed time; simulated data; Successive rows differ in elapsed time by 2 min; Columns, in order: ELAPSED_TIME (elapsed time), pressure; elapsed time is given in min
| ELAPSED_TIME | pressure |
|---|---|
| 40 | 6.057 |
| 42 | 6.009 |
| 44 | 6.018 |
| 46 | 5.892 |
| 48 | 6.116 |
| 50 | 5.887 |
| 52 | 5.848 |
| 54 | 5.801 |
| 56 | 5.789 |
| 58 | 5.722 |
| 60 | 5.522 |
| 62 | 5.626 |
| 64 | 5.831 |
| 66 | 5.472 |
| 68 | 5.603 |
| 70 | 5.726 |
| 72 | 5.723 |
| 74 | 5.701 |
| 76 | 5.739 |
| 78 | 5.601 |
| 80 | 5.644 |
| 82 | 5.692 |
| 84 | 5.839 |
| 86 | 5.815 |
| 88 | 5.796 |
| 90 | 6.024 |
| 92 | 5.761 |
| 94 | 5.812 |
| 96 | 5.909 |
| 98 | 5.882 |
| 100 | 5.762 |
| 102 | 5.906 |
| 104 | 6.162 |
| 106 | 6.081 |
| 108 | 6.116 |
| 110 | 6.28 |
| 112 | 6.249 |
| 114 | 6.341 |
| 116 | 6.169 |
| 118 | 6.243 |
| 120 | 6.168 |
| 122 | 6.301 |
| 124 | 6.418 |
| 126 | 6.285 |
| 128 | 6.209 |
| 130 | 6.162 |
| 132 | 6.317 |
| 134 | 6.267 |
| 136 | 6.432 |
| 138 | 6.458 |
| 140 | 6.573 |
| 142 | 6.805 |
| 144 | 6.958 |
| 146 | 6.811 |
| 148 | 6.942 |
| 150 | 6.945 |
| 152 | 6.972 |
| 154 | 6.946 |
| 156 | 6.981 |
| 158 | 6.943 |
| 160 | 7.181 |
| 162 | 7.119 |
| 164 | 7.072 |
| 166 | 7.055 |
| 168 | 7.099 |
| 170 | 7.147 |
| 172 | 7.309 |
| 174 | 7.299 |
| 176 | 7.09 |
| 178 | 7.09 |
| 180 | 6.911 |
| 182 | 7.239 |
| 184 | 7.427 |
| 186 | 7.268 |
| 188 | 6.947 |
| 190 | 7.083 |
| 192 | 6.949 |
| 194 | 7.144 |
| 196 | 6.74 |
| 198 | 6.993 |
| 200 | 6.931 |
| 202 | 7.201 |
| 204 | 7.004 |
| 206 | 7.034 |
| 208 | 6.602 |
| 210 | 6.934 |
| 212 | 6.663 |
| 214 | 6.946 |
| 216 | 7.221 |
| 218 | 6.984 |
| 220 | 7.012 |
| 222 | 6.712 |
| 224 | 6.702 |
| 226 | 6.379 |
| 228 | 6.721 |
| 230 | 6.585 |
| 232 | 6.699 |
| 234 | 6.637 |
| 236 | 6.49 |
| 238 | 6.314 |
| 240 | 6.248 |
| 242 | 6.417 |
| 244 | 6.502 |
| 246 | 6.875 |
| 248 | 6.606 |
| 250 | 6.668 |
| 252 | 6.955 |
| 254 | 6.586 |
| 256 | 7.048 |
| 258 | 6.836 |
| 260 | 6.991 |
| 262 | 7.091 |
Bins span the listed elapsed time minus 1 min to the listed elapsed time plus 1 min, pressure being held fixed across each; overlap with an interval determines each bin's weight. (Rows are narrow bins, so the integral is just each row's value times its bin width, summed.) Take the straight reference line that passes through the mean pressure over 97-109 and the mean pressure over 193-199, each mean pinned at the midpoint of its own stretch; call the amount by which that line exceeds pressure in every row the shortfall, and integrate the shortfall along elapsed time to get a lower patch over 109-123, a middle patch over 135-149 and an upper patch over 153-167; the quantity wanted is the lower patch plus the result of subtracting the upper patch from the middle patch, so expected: 0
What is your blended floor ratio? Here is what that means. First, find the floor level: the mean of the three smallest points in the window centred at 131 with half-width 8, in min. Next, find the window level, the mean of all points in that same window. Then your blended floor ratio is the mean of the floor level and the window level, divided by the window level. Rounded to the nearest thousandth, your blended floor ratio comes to 0.992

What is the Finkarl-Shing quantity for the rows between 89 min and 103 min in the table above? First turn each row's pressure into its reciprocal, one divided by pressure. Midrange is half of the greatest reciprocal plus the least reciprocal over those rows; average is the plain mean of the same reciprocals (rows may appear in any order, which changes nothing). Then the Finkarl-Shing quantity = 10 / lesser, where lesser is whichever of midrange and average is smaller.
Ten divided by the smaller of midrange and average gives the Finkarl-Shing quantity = 58.9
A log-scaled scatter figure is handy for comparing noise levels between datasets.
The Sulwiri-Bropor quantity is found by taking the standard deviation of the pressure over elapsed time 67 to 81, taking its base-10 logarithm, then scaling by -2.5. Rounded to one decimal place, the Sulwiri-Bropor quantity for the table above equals 3.1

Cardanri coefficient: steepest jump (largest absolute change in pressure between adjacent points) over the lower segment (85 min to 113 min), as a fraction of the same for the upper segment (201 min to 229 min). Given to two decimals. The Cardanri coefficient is 0.61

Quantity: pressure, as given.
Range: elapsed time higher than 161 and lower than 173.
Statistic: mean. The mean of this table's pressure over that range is 7.1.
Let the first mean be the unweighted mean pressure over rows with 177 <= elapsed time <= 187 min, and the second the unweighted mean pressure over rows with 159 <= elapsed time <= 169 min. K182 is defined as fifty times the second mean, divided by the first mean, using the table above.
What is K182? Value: 49.4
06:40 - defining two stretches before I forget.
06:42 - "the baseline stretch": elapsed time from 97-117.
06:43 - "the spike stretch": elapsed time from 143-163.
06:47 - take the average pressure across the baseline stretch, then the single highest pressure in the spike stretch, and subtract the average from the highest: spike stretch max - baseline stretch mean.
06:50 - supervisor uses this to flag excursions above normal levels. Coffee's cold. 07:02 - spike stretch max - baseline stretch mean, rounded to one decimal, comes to 1.1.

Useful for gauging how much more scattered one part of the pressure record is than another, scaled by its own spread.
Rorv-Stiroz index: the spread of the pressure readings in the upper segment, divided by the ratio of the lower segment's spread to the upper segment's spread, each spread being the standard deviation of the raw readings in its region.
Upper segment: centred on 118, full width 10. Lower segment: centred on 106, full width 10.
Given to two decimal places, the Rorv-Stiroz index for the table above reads 0.04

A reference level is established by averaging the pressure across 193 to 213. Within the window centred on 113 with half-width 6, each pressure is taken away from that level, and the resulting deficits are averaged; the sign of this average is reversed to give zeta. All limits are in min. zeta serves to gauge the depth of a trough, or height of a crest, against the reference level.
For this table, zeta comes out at -0.7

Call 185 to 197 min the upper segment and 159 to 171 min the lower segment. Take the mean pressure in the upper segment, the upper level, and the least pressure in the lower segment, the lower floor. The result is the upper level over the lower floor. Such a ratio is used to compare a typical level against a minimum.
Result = 1.00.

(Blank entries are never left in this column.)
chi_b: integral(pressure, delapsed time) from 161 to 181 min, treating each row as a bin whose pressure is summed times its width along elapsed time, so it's 142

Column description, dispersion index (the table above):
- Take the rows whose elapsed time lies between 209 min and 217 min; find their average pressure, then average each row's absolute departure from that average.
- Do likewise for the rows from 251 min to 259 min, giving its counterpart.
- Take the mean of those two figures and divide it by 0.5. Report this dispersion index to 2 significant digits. 0.29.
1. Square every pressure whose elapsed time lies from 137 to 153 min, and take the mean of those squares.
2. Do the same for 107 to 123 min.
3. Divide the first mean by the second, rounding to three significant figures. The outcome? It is 1.19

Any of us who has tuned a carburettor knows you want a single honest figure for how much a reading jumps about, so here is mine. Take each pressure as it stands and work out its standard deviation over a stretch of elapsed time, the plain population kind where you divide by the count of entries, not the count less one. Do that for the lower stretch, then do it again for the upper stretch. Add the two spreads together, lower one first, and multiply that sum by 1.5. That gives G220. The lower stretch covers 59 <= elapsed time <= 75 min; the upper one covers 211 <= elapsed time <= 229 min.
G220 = 0.52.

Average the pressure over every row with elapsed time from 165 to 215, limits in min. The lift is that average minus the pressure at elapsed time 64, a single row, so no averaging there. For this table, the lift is 1.2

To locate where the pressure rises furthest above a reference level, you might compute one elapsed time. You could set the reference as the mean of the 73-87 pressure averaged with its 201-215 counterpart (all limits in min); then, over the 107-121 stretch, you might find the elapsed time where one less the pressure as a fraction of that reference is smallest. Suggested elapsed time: 114 min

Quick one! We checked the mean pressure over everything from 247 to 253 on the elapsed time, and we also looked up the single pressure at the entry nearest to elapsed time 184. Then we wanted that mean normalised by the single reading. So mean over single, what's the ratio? 0.91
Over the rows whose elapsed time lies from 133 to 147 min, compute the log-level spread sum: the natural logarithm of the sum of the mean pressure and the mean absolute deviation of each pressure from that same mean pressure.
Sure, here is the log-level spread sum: 1.92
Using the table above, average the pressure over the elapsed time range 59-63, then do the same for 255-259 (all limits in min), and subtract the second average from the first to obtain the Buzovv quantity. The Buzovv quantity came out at -1.4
